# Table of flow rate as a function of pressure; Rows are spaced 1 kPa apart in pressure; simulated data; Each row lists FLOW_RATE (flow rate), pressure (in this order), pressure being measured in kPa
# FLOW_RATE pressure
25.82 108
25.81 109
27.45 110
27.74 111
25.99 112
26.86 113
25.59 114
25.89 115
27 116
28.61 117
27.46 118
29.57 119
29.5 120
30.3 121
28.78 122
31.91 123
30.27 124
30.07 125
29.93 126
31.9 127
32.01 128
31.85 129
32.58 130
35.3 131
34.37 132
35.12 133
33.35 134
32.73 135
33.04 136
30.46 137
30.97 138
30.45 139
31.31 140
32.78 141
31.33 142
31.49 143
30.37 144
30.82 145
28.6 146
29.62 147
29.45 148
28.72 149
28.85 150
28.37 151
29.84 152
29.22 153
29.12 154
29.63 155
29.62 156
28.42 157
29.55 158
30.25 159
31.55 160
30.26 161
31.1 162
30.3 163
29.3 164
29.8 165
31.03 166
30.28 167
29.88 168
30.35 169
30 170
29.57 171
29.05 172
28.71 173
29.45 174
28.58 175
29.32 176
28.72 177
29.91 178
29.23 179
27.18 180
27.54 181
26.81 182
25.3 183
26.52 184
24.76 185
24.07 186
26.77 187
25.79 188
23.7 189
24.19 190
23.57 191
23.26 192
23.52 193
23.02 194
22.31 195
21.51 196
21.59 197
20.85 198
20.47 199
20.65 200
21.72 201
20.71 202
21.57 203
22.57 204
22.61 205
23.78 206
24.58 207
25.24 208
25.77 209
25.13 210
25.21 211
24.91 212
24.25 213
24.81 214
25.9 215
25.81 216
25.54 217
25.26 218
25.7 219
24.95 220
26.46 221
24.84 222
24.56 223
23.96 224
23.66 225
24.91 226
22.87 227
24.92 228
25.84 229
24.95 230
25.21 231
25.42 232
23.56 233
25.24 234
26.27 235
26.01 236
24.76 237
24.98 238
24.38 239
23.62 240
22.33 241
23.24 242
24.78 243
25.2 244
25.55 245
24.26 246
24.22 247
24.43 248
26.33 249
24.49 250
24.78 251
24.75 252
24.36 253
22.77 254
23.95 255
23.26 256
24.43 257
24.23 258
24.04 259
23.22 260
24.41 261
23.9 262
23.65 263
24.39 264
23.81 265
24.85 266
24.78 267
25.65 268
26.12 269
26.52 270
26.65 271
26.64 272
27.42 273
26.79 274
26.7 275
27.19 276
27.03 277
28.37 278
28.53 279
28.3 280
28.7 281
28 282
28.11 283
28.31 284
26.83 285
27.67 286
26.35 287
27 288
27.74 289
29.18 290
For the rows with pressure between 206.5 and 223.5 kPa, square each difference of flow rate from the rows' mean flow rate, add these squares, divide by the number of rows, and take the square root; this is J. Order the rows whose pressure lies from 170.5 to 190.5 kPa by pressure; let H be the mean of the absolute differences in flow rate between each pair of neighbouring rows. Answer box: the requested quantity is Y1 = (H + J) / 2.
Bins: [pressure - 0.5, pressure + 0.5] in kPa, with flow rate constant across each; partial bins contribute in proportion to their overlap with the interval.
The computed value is 0.8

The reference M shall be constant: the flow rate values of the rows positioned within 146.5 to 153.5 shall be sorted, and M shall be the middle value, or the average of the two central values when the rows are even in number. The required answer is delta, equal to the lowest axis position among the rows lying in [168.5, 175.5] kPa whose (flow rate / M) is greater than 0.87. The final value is 169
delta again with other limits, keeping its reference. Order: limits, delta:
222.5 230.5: 229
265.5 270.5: 268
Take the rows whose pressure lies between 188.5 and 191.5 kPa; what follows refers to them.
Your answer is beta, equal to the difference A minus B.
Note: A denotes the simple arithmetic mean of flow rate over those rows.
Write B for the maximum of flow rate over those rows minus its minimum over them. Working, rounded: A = 24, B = 0.6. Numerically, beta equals 23.2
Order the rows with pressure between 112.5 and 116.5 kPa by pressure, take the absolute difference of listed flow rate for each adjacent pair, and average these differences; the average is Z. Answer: 0.9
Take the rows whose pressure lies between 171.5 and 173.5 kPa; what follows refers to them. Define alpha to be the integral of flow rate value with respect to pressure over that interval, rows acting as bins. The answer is 58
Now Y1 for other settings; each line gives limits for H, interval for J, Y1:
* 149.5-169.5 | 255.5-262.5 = 0.6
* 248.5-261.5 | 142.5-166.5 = 0.9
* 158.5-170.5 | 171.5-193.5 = 1.5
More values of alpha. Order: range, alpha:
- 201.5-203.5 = 42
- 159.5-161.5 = 62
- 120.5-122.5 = 59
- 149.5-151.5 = 57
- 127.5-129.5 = 64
